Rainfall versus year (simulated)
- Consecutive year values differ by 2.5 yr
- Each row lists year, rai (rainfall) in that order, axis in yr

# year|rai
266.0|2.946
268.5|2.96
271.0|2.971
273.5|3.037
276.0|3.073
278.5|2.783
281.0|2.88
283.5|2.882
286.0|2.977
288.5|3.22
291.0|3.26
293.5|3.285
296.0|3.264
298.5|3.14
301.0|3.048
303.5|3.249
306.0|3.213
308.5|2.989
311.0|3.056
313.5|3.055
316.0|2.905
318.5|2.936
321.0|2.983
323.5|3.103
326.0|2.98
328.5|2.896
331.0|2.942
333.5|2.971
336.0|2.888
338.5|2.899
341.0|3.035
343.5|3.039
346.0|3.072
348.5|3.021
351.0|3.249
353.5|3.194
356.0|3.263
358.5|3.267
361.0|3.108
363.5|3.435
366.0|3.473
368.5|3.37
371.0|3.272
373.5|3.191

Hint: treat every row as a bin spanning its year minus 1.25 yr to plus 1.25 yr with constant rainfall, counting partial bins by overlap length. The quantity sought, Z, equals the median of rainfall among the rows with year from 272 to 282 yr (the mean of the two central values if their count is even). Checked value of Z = 2.96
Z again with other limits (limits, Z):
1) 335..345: 2.97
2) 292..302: 3.20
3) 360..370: 3.40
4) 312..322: 2.96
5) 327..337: 2.92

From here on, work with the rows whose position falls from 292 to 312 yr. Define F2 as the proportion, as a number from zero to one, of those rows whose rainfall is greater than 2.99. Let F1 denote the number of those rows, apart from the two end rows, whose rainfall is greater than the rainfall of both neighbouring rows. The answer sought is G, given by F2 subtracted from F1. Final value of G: 0.1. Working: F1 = 1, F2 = 0.9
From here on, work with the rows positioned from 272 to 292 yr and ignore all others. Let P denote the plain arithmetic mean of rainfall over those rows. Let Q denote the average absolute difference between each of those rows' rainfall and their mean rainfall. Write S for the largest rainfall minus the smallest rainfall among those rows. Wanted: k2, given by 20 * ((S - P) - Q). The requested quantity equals -53.4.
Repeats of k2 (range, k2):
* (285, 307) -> -59.2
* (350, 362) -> -62.2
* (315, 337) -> -55.8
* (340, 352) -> -58.4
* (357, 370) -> -61.6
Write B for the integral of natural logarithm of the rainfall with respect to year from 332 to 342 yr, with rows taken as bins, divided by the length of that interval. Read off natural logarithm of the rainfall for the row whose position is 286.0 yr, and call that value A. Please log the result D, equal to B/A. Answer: 0.99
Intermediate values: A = 1.09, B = 1.08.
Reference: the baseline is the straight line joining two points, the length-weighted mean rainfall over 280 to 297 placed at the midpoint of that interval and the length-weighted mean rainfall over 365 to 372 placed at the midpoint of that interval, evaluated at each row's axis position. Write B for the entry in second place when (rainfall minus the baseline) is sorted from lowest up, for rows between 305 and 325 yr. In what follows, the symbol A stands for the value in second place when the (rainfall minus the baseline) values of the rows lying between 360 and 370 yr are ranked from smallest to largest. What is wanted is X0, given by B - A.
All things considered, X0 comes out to -0.3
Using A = 0.00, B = -0.27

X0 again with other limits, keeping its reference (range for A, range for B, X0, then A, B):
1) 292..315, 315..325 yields -0.1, -0.14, -0.27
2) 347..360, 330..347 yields -0.2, -0.13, -0.37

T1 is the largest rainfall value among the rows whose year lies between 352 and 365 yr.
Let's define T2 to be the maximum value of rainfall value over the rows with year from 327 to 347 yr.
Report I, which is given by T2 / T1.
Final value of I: 0.89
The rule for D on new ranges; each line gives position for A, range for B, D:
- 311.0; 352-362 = 1.04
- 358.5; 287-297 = 1.00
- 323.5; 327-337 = 0.95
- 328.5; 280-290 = 1.03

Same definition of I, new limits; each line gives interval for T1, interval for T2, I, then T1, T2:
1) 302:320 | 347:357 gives 1.00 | 3.249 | 3.263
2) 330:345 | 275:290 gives 1.06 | 3.039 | 3.22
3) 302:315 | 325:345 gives 0.94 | 3.249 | 3.039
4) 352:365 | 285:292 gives 0.95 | 3.435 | 3.26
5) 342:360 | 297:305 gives 0.99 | 3.267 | 3.249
